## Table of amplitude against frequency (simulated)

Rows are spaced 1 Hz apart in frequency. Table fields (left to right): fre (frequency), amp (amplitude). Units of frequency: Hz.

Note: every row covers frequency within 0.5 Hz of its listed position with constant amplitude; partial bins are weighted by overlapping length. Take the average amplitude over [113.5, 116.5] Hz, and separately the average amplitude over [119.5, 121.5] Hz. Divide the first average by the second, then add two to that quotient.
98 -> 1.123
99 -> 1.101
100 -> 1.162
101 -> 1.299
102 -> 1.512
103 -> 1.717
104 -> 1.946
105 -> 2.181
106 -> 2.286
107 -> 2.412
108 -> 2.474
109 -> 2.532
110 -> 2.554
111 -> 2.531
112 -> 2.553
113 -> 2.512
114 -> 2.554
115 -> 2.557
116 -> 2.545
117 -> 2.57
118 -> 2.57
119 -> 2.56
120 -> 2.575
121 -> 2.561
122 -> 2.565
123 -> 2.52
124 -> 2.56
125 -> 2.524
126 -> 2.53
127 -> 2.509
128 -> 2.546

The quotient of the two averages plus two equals 2.994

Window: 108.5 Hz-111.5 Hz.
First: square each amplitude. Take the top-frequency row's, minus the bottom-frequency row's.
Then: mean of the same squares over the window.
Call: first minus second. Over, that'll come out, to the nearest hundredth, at -6.45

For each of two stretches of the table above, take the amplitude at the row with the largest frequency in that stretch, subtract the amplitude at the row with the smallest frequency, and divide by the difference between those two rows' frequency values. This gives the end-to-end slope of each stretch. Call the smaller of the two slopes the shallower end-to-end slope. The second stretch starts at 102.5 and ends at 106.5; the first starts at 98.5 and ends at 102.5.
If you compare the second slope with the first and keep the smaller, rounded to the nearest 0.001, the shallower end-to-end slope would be 0.137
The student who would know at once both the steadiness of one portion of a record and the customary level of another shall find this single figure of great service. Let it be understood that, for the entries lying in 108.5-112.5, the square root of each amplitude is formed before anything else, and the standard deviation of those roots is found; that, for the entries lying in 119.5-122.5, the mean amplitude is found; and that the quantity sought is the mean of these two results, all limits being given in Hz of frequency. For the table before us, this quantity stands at 1.29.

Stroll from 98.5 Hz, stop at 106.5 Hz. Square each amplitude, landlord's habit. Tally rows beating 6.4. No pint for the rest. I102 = 0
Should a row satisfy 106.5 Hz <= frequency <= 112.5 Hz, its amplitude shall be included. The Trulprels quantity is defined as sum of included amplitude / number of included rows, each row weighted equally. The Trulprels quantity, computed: 2.51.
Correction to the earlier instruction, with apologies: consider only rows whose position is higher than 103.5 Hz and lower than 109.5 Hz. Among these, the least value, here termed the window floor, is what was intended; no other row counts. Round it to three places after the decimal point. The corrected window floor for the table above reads 1.946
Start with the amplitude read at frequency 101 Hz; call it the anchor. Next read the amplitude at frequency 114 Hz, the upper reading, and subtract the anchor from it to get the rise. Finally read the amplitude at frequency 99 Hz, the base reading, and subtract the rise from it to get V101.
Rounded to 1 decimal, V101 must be -0.2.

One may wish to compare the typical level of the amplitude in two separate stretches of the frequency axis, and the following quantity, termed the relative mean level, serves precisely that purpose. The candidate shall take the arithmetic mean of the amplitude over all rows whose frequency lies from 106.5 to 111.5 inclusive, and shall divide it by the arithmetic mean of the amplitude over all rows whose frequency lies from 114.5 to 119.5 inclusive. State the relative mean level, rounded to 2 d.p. 0.98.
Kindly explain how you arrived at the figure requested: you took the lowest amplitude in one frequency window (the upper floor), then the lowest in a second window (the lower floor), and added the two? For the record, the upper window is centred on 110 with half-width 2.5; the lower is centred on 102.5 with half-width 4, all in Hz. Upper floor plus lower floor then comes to 3.6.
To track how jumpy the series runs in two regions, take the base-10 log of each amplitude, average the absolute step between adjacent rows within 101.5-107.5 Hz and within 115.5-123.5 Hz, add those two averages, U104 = 0.043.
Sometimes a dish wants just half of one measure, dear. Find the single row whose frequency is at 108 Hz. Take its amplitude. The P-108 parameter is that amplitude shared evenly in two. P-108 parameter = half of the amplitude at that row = 1.24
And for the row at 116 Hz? 1.27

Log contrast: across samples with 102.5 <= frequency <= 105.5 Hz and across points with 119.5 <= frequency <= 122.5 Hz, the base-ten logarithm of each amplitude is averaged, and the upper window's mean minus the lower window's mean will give 0.12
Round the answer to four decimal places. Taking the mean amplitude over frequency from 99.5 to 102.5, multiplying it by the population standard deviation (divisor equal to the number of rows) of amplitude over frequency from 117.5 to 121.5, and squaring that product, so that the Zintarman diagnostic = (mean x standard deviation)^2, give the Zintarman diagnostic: 0.0001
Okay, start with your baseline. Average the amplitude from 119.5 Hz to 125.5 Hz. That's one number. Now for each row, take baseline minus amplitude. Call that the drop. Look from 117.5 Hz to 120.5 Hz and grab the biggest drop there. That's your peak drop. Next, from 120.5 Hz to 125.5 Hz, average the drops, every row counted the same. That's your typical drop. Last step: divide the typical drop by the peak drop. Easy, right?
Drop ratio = -0.527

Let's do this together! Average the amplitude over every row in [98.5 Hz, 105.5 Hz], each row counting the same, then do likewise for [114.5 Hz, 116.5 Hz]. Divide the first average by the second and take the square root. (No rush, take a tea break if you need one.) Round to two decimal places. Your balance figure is 0.78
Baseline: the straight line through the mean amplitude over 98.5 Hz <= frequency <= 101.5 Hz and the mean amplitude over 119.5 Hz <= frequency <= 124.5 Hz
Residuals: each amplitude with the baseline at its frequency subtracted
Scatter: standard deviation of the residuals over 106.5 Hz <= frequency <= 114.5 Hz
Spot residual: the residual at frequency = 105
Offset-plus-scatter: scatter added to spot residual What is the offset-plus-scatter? 0.80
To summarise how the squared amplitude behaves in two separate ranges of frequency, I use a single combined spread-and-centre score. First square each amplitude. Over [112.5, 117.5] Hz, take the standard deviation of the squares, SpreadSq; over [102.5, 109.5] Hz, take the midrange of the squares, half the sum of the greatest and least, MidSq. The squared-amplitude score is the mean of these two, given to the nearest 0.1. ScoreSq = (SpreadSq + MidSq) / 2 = 2.4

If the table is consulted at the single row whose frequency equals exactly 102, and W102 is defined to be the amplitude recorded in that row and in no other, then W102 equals 1.512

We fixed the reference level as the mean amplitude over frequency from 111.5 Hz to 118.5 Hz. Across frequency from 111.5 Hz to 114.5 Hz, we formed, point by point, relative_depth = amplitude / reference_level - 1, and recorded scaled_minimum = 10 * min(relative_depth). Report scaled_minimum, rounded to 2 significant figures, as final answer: -0.16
